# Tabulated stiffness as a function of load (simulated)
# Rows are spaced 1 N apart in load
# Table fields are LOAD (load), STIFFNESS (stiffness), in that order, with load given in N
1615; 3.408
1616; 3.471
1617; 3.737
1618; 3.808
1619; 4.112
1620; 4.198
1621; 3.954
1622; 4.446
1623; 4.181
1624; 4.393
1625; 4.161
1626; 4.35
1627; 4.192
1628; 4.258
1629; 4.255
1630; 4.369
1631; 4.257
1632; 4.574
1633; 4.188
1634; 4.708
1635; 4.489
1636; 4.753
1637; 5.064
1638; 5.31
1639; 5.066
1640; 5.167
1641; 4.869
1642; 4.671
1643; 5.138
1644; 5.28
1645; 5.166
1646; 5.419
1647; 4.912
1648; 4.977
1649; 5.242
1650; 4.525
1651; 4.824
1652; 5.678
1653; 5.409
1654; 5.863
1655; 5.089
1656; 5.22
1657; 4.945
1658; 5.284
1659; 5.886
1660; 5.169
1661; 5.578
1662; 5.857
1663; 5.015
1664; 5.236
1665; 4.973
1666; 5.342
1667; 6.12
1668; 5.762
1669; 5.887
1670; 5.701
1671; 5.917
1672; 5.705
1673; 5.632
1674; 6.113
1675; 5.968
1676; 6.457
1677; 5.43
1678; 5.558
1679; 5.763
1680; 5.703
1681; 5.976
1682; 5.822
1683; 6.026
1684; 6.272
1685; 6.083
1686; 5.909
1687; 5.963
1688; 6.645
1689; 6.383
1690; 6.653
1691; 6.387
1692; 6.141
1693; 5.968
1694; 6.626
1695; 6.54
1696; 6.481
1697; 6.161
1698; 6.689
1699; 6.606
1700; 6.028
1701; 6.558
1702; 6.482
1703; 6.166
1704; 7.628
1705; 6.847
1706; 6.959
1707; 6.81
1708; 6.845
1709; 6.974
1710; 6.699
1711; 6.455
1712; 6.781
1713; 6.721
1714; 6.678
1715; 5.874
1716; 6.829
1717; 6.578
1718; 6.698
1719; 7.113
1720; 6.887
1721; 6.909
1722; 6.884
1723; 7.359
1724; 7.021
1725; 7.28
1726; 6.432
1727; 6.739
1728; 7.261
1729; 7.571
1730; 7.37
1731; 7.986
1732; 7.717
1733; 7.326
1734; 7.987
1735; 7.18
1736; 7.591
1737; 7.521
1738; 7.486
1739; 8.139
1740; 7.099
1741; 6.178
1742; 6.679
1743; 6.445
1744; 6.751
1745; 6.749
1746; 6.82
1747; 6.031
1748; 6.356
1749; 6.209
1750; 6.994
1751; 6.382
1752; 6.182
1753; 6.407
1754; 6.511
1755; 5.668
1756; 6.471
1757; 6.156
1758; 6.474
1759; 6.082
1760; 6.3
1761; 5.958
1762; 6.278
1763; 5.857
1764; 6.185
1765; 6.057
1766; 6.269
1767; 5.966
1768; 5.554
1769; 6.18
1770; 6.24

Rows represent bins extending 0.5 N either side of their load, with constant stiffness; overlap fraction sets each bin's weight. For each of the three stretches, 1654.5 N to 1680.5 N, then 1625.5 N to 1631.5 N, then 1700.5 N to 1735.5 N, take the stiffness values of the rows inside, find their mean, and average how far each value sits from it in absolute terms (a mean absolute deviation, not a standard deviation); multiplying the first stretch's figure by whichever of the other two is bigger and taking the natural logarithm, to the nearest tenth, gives -2.1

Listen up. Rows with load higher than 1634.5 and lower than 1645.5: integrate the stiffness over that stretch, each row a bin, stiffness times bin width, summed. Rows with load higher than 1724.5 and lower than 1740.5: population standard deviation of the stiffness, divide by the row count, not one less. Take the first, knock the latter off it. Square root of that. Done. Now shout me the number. 7.4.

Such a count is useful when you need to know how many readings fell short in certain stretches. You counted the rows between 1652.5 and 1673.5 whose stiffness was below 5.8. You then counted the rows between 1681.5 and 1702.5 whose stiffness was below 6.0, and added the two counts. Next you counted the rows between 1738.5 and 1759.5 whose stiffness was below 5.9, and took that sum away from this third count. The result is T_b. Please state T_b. -18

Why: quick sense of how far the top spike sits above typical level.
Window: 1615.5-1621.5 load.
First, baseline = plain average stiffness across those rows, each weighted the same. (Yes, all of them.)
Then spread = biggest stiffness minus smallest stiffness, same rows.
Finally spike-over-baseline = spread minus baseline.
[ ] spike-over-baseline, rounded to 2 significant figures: -3.2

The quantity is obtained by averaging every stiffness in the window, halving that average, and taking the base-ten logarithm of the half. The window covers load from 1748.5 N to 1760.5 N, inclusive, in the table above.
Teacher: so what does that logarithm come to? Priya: 0.500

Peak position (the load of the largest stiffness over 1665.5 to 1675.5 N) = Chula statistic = 1667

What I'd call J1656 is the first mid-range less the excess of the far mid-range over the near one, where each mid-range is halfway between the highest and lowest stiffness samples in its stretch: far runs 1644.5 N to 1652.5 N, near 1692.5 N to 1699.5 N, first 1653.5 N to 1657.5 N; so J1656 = 6.6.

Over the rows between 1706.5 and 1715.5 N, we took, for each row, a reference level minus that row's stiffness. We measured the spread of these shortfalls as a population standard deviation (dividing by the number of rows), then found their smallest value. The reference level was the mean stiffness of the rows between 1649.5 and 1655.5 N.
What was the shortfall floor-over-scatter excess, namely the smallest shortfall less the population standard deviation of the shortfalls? -2.0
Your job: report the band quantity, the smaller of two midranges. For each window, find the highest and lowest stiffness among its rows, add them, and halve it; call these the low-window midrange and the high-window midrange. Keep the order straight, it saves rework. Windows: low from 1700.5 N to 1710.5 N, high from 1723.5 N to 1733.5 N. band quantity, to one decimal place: 6.9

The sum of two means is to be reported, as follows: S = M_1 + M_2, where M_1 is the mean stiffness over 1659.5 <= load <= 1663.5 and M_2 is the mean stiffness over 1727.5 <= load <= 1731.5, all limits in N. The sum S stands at 13.0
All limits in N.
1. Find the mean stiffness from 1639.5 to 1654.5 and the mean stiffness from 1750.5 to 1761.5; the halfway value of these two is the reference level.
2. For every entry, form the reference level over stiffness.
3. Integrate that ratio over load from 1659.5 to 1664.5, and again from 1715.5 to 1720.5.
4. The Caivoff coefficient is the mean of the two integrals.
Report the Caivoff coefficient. 4.7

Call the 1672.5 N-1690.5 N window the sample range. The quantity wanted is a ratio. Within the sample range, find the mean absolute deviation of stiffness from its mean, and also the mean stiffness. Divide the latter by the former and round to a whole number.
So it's 22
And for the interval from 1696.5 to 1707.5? 20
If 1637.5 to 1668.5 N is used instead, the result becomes 18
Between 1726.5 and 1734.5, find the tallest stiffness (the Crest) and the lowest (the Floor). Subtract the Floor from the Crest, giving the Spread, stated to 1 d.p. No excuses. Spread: 1.2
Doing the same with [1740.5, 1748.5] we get 0.8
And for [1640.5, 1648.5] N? 0.7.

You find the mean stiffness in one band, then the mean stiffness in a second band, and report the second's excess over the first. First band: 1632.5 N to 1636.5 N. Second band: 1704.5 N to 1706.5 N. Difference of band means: 2.4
